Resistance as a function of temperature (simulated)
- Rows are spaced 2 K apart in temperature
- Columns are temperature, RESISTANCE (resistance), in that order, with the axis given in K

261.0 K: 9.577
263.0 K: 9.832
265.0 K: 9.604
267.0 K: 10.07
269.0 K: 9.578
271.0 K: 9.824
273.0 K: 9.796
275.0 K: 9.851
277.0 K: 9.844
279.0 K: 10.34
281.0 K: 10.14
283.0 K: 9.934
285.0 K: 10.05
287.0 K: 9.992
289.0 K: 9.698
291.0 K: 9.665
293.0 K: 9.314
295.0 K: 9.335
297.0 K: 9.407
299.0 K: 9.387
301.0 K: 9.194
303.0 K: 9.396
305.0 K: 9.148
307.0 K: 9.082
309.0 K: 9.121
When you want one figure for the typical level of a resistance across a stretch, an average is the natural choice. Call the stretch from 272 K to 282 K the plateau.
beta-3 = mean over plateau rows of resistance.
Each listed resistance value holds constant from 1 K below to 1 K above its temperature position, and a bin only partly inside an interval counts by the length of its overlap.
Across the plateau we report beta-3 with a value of 9.99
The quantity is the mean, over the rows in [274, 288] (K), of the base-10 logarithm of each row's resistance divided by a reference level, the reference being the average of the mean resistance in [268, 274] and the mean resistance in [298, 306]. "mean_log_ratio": 0.023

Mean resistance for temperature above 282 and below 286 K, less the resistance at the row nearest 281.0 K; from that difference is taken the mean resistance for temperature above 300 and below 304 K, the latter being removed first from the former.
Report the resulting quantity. -9.4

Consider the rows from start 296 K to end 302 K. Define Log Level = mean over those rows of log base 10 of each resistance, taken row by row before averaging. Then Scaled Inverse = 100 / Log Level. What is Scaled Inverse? 103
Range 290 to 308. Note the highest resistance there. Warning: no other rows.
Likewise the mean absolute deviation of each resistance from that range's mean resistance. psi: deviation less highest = -9.5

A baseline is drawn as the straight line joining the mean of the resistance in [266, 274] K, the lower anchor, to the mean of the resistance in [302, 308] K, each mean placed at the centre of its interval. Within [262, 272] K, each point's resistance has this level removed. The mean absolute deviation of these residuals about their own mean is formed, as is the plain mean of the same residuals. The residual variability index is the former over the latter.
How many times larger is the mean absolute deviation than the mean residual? -1.8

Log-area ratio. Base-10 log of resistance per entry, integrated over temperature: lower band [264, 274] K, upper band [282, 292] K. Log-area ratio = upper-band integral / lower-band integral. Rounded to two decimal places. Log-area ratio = 1.00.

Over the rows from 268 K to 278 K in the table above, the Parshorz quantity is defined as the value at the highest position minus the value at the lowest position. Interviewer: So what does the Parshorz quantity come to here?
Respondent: 0.3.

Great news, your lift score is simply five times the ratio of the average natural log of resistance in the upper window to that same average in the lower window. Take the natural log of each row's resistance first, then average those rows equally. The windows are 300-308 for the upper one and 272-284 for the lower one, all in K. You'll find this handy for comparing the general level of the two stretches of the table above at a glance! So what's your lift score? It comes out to 4.82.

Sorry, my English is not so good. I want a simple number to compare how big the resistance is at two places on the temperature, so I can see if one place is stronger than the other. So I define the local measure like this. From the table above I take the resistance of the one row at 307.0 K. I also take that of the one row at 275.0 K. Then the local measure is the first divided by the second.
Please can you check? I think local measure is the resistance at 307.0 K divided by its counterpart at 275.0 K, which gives 0.92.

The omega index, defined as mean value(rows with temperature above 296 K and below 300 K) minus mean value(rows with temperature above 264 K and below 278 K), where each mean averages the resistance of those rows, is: -0.4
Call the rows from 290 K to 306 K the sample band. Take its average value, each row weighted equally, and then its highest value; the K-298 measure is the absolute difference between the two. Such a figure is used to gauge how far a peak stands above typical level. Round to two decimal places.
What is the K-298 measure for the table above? 0.31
